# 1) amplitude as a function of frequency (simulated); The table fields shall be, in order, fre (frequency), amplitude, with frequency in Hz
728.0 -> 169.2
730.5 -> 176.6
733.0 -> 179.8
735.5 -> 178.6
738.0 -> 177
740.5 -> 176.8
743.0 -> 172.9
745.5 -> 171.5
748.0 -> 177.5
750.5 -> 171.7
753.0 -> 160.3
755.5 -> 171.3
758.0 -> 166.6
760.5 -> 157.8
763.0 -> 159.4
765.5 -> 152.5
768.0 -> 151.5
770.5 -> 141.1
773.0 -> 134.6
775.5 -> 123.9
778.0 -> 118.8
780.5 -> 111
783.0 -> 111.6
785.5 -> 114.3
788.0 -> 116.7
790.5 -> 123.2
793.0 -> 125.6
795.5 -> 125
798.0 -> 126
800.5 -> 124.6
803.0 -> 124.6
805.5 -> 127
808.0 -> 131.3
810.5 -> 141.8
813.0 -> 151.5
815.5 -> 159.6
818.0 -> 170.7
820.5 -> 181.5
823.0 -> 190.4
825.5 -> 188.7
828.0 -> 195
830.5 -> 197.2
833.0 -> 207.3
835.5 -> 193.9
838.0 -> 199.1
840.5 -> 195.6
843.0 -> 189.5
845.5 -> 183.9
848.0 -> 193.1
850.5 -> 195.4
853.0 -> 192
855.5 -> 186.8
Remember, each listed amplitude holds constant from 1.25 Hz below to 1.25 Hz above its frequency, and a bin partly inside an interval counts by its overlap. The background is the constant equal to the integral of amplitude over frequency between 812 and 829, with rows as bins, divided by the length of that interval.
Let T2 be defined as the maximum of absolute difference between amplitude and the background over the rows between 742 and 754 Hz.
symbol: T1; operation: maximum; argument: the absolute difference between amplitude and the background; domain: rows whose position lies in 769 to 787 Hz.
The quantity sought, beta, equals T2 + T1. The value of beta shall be 82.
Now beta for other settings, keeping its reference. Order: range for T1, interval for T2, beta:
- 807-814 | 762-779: 104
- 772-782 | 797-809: 118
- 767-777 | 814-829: 71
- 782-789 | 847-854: 84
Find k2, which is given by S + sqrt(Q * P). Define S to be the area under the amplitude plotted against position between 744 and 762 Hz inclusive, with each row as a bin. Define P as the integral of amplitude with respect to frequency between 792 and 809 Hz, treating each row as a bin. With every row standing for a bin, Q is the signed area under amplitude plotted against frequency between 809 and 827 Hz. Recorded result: 5580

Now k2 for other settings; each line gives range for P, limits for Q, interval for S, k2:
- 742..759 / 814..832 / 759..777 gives 5713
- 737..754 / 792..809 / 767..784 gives 4675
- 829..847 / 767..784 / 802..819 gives 5201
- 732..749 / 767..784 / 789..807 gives 4799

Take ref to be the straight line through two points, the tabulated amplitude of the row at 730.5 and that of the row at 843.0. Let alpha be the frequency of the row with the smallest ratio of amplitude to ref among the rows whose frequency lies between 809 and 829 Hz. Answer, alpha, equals 810.5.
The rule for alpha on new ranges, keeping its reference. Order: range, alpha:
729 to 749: 745.5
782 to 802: 783.0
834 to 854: 845.5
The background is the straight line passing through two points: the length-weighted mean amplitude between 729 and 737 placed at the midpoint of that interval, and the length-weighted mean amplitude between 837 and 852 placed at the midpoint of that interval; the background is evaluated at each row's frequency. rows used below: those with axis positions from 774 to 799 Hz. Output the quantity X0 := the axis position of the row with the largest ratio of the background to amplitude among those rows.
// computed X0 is 780.5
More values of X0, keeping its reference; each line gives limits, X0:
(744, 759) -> 753.0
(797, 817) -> 803.0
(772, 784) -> 780.5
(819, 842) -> 820.5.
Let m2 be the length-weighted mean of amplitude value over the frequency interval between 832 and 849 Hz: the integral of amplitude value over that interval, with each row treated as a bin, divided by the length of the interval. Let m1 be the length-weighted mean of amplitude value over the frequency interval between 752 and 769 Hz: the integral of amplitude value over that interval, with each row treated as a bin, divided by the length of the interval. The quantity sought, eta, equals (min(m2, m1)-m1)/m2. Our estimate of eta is 0.00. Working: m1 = 160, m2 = 194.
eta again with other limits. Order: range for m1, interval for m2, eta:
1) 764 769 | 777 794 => -0.30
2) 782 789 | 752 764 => 0.00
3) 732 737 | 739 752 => -0.03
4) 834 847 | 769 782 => -0.53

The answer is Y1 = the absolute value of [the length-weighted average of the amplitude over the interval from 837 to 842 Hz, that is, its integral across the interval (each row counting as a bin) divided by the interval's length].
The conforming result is 197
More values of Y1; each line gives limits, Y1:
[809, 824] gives 165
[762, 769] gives 154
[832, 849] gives 194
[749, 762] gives 166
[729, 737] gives 178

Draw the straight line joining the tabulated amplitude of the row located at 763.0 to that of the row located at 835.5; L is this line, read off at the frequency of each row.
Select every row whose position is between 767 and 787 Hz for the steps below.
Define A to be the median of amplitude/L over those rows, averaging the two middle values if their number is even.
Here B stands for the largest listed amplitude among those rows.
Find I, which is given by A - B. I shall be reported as -151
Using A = 0.7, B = 151.5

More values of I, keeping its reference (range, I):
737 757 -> -176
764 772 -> -152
